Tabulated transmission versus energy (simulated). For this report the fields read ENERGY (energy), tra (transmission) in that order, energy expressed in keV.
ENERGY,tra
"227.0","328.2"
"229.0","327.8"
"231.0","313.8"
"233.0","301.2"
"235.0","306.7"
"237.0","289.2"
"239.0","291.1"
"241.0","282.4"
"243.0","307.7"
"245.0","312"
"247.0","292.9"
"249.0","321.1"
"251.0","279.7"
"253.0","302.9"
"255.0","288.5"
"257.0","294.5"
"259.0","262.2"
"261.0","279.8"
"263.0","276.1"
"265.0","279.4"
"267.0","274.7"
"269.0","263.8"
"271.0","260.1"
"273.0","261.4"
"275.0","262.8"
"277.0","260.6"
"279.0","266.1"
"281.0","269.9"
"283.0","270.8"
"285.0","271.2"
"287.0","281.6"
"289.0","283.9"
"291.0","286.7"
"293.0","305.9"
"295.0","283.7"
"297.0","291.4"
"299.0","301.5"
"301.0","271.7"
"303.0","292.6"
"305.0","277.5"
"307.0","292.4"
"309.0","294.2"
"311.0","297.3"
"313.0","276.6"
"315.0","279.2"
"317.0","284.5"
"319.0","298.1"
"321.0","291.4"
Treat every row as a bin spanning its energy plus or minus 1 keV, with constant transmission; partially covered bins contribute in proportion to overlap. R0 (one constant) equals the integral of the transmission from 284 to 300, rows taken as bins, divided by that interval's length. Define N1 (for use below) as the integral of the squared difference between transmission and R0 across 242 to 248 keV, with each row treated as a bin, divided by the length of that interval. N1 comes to 322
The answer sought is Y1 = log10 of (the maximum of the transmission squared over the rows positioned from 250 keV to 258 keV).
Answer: 4.96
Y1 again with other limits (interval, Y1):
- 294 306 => 4.96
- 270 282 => 4.86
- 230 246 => 4.99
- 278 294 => 4.97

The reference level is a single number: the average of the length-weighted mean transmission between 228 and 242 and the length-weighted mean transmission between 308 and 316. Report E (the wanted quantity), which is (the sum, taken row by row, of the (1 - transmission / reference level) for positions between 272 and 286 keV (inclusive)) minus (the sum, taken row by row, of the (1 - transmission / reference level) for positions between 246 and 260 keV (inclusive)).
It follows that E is 0.6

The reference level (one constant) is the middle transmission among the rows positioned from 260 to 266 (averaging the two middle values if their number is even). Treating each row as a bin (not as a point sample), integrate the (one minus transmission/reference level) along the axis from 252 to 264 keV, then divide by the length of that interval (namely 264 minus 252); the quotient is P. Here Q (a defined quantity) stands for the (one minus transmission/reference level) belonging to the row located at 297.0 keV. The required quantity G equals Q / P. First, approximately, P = -0.016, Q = -0.04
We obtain 2.6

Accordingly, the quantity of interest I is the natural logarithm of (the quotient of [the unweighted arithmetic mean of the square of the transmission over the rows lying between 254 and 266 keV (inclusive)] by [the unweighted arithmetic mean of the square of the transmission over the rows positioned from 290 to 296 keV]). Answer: -0.08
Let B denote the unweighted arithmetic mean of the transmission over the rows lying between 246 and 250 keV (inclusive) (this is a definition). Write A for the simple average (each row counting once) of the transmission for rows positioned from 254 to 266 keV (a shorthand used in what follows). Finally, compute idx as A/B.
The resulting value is 0.91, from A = 280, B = 307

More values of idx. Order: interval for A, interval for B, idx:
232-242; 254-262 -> 1.05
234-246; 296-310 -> 1.03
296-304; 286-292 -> 1.02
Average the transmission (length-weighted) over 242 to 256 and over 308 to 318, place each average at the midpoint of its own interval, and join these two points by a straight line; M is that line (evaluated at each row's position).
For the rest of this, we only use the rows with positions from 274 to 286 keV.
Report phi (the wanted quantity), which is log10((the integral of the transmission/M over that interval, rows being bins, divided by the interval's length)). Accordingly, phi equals -0.042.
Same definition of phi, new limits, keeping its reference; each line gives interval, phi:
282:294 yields -0.013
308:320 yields 0.003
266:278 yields -0.049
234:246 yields -0.007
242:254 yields 0.003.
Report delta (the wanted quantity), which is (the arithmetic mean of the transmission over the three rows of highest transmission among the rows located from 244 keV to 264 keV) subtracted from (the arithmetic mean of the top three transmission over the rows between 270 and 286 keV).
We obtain -41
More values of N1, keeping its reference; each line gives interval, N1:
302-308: 51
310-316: 100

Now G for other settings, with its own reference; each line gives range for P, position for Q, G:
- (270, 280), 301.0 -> 0.4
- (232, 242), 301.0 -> -0.5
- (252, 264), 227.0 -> 10.6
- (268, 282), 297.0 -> -0.8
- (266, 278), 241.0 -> -0.2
